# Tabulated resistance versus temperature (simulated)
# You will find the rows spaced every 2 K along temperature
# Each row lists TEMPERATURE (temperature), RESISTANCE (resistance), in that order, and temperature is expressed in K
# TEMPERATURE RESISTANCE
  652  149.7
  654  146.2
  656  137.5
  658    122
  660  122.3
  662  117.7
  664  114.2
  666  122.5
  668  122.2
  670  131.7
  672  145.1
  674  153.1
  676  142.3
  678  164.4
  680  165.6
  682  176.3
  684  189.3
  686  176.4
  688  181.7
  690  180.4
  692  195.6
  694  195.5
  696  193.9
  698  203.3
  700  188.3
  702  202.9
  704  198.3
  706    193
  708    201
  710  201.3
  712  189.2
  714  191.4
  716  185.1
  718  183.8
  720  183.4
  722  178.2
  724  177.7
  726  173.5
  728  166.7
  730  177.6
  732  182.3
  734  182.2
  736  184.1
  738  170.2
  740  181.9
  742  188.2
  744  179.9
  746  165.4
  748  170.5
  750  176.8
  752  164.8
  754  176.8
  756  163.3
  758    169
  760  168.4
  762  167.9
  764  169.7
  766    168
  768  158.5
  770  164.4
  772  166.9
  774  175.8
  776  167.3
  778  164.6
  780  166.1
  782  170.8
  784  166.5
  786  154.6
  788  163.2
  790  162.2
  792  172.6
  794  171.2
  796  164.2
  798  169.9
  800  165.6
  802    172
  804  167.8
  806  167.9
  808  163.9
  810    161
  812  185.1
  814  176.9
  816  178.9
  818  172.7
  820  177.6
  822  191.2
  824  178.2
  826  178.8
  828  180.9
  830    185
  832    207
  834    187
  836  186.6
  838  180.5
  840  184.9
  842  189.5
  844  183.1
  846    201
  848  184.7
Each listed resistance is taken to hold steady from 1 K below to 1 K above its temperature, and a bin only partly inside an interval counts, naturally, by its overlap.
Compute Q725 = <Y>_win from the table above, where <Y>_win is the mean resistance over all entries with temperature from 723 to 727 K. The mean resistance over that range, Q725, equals 176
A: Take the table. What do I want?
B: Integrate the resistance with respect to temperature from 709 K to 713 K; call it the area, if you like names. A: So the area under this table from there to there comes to 781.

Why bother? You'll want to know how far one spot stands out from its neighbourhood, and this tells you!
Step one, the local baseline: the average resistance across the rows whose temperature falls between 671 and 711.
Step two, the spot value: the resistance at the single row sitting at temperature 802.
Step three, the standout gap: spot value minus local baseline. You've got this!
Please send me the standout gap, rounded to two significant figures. -10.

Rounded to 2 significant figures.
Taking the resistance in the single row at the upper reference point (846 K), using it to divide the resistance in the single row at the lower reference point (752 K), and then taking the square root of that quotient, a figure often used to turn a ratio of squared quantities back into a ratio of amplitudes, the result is 0.91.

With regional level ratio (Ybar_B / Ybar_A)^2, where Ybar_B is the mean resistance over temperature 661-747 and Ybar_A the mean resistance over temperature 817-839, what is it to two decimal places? 0.90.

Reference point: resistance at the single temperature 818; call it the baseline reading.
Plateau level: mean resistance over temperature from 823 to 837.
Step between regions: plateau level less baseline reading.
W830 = 14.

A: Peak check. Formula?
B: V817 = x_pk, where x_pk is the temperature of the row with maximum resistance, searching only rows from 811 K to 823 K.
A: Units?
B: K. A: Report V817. 822 K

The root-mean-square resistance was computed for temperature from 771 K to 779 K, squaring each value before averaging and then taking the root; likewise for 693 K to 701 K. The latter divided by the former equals 1.16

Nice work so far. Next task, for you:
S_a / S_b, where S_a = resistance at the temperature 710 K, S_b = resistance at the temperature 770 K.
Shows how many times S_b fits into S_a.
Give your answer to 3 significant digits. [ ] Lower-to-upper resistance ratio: 1.22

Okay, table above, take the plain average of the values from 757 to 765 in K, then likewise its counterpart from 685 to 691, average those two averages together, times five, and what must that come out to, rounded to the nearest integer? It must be 871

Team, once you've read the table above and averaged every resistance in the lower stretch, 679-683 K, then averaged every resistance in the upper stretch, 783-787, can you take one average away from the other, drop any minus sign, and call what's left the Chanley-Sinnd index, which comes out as 10.4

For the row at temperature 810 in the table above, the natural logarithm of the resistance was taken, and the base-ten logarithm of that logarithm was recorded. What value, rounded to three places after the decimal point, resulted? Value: 0.706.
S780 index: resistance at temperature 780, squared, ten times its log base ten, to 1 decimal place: 44.4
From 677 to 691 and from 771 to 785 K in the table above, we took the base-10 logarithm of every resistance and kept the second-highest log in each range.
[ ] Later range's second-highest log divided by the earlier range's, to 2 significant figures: 0.99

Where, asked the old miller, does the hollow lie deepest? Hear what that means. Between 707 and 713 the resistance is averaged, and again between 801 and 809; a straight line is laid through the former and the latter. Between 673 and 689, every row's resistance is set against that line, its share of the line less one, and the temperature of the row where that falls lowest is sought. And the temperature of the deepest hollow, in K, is 676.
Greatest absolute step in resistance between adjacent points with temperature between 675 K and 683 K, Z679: 22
